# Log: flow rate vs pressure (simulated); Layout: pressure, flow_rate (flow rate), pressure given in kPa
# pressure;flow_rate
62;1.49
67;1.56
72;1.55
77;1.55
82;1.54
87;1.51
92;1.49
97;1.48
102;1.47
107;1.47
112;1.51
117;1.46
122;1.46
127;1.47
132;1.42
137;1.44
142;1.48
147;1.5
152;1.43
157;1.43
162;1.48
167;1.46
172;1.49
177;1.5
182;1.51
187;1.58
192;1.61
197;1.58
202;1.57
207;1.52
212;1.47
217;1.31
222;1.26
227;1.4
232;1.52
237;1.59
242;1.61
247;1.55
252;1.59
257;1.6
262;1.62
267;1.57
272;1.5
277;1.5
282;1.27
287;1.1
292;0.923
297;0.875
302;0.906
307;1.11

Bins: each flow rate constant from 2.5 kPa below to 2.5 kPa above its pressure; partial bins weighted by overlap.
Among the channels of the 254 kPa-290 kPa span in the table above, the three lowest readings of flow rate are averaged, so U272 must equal 1.29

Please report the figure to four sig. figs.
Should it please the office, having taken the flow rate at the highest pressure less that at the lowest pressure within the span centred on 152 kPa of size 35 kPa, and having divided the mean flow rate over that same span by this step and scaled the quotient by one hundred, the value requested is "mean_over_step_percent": 7300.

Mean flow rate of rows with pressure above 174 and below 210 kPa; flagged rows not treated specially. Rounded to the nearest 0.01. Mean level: 1.55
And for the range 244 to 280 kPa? 1.56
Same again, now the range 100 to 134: 1.47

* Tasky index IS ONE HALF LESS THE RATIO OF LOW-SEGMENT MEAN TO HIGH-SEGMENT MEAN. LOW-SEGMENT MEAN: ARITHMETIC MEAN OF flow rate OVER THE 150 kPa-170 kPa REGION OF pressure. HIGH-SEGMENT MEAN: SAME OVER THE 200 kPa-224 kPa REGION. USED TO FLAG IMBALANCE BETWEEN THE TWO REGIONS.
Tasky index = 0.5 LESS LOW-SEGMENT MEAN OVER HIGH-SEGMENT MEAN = -0.52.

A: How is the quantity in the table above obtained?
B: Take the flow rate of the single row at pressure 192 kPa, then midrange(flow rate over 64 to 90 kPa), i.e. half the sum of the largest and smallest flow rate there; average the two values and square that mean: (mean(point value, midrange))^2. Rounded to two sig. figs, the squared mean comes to 2.5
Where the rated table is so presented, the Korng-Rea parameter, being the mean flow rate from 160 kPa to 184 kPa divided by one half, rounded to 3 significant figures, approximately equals 2.98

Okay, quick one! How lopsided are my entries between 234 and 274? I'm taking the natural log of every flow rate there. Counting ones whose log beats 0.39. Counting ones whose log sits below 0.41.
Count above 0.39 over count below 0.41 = 8.0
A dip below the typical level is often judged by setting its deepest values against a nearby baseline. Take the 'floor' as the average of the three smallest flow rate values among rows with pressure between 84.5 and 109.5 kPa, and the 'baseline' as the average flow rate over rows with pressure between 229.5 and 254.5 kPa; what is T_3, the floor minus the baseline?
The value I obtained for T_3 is -0.10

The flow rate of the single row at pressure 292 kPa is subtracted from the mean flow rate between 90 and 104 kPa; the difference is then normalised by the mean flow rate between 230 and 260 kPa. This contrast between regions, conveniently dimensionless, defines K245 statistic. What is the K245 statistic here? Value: 0.4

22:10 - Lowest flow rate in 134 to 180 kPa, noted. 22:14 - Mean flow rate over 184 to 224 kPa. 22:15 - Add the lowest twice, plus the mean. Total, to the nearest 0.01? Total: 4.35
